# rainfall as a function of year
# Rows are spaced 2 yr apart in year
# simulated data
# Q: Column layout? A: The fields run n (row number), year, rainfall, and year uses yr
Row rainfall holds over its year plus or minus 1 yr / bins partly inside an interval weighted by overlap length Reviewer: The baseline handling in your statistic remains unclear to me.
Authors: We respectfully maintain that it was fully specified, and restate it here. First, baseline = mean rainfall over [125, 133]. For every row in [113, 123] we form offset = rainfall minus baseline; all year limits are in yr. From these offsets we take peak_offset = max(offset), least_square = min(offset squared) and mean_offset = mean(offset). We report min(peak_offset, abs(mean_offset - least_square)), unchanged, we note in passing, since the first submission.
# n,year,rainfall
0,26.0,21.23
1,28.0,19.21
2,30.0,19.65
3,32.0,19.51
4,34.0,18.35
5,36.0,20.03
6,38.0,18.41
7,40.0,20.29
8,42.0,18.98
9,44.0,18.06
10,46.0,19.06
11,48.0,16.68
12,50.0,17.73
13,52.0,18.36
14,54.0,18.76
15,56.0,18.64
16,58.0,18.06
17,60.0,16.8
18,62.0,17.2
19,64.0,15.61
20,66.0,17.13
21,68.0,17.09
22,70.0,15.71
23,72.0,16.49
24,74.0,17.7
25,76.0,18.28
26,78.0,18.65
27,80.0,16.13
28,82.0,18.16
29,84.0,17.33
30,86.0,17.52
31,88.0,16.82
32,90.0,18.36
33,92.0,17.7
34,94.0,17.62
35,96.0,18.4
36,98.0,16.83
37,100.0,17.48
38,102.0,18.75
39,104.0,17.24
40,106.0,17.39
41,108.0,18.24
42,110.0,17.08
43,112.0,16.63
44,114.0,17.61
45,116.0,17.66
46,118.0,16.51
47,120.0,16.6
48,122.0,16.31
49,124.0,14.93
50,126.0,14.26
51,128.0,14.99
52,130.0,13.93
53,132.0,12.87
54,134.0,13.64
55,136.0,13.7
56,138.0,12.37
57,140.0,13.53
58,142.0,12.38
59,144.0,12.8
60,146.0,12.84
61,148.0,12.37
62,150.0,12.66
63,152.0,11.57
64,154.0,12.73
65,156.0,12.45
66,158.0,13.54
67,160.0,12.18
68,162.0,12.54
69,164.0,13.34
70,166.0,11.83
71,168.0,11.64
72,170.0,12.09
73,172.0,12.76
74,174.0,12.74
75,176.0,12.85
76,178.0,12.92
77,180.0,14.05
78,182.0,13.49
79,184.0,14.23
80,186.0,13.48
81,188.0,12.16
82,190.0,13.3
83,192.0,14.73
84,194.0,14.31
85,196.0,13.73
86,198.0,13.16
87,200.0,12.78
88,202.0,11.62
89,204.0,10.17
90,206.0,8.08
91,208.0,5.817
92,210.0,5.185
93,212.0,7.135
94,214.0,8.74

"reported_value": 2.4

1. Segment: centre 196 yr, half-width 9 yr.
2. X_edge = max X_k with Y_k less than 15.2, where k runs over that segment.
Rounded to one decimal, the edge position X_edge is 204.0 yr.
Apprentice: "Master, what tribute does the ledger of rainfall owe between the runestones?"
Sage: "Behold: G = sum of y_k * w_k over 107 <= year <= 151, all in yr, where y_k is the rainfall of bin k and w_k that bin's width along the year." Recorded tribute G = 648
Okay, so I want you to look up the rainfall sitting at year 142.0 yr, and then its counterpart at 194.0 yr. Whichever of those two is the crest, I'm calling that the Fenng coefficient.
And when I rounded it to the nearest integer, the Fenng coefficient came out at 14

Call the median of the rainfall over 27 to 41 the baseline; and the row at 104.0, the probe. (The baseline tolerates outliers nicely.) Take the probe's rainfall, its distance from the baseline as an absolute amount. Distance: 2.27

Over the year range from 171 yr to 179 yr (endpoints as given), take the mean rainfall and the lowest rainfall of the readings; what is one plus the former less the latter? 1.1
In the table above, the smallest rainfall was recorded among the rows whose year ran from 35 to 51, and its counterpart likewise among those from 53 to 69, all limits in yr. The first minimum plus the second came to 32.3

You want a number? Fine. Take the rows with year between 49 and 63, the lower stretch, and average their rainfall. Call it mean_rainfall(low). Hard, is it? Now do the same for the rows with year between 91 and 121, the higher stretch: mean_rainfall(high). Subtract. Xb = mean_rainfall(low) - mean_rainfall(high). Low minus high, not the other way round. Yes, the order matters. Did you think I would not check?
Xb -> 0.5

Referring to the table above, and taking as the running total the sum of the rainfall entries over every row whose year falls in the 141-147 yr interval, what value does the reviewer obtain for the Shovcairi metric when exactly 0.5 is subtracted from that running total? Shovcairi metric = 37.5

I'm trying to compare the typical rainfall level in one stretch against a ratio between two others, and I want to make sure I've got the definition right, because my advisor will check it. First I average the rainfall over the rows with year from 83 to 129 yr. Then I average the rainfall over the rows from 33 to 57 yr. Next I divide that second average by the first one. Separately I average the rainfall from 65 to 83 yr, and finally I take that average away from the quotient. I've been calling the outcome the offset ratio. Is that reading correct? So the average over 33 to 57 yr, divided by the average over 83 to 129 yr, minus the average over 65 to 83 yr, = -16.2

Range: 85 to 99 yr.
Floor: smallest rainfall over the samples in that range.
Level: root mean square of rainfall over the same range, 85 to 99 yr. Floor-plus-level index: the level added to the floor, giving 34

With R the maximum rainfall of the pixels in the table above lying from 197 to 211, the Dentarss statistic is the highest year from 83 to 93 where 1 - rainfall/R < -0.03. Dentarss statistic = 92.0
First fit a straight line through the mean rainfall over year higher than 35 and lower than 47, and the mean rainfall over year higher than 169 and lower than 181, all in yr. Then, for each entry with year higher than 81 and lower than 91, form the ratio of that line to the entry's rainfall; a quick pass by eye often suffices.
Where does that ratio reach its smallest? 90.0 yr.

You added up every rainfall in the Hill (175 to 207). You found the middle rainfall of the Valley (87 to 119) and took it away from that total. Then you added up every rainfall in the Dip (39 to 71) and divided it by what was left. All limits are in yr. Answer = 1.52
